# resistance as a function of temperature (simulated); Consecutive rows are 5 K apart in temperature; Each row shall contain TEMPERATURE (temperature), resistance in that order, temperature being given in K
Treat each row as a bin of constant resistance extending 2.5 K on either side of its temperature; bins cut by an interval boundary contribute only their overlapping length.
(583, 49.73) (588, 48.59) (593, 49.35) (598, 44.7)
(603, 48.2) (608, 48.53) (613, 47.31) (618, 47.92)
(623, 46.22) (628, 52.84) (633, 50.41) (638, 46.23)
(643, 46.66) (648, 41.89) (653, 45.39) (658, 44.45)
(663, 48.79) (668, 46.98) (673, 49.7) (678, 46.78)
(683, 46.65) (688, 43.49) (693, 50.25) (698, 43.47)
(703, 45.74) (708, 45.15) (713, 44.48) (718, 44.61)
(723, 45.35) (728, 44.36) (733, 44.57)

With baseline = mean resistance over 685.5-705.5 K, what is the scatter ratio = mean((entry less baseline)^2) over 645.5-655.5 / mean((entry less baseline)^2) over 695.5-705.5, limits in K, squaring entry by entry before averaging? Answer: 2.9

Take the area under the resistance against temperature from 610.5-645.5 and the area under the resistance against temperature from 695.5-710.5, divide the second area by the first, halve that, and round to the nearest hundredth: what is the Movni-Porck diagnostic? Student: 0.20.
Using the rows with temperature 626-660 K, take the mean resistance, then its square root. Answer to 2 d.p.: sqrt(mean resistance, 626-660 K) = 6.84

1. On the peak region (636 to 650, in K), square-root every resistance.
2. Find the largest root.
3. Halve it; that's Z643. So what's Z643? 3.415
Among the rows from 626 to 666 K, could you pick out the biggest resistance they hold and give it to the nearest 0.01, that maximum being 52.84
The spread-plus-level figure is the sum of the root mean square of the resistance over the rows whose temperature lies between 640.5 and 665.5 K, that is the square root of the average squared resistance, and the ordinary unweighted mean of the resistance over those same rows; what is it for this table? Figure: 91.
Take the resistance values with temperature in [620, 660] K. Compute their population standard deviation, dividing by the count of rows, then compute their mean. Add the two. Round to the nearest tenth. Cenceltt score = 50.0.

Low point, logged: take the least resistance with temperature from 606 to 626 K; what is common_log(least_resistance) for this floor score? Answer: 1.665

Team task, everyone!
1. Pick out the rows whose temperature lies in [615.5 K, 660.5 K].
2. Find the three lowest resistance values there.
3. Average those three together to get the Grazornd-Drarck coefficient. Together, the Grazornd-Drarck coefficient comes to 43.9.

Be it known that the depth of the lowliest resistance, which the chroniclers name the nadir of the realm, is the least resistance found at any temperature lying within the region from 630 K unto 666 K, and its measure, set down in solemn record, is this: 41.89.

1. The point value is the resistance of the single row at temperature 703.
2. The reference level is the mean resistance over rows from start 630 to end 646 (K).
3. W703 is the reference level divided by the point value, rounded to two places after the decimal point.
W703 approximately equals 1.04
